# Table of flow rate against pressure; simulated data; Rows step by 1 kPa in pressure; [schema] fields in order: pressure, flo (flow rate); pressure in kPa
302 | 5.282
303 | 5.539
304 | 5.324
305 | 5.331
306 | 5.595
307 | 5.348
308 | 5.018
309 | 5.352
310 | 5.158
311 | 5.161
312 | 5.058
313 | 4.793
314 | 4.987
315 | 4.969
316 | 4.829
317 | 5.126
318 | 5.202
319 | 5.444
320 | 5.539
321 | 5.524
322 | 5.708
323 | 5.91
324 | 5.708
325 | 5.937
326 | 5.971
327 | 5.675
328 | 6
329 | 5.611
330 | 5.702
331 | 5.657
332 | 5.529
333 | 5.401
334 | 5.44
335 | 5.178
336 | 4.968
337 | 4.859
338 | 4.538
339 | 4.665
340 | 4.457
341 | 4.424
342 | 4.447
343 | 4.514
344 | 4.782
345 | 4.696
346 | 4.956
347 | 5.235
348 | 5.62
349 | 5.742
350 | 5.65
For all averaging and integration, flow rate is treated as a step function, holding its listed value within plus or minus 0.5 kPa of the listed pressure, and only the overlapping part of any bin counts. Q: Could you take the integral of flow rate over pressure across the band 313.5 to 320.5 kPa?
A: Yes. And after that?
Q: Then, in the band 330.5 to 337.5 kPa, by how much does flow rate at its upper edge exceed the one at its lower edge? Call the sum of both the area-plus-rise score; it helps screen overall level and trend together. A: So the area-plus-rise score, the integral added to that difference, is 35.3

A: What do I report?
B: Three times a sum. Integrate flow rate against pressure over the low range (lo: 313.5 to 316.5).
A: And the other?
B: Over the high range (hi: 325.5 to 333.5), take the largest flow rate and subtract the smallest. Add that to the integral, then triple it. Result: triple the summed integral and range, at 46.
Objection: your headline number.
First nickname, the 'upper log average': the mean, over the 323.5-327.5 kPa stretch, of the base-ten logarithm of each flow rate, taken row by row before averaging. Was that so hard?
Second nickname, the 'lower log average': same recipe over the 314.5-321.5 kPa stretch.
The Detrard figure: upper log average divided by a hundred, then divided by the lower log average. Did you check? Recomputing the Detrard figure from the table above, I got 0.0107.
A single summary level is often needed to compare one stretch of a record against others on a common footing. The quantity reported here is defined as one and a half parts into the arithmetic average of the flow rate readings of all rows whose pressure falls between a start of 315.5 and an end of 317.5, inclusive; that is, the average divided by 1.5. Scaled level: 3.32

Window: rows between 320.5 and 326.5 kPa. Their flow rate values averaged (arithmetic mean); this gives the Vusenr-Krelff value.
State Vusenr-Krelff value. 5.8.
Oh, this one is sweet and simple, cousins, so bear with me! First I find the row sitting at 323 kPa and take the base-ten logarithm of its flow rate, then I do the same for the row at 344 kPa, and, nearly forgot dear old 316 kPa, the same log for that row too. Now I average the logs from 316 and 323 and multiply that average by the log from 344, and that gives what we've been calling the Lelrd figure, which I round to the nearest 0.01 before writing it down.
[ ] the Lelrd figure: 0.49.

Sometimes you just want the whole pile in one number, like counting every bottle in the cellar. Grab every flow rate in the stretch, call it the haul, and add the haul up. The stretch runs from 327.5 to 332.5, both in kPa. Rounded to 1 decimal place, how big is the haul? 28.5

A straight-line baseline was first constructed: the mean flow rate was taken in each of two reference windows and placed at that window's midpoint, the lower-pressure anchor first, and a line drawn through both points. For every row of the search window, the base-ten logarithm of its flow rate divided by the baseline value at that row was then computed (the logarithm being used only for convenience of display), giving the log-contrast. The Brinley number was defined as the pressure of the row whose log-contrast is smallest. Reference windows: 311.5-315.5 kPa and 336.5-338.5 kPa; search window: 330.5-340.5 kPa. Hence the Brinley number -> 340 kPa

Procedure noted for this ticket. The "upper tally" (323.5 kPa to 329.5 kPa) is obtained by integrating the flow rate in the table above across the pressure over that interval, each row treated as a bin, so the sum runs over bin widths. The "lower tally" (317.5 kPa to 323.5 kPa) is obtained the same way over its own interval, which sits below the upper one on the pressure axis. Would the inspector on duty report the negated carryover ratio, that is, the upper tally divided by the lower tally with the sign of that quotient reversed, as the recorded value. -1.05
